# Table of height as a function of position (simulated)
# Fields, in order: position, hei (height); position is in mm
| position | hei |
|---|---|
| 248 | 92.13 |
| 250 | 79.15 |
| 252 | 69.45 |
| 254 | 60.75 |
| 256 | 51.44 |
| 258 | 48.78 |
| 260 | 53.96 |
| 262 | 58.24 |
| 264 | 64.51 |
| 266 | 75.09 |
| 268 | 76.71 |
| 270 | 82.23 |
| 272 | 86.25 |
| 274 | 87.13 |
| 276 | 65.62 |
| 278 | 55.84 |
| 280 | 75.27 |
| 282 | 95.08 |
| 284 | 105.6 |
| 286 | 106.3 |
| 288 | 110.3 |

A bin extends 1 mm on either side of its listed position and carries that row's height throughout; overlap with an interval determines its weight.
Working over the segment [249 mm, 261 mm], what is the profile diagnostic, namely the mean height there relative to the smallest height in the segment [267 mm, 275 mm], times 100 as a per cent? 79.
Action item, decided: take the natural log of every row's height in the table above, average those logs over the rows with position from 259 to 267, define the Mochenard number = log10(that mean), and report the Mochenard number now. 0.616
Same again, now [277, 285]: 0.642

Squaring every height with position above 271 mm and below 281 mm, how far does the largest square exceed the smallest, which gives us 4474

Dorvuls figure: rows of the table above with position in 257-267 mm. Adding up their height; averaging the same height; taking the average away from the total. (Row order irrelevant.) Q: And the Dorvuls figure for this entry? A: 240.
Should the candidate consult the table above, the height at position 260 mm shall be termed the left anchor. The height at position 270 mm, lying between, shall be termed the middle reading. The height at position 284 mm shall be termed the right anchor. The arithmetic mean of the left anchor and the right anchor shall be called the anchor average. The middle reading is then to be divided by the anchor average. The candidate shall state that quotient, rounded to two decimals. 1.03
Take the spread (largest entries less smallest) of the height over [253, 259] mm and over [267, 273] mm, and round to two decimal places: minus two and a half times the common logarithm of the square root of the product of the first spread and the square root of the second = -1.96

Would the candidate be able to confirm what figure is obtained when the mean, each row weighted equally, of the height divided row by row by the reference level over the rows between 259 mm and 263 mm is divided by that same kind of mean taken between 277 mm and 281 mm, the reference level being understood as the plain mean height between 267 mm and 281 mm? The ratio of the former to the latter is 0.86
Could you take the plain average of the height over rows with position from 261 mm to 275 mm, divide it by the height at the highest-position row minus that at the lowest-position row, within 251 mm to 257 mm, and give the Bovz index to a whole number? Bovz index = -4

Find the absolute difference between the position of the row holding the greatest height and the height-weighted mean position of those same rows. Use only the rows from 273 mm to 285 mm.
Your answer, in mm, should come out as 4.6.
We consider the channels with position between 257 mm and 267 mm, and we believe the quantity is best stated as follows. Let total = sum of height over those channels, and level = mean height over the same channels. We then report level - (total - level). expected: -180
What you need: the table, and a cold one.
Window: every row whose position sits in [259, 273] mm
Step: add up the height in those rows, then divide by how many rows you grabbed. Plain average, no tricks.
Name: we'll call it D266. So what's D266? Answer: 71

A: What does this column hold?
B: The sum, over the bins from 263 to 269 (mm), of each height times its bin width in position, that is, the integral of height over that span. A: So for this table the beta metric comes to 433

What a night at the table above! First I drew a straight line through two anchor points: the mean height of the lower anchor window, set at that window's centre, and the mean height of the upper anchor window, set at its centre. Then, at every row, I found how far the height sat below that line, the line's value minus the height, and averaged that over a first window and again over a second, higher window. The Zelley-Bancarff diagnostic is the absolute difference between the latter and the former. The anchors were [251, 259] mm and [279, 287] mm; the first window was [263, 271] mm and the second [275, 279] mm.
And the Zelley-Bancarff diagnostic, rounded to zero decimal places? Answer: 27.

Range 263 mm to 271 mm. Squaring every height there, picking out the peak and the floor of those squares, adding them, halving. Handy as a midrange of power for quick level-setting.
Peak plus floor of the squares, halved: 5462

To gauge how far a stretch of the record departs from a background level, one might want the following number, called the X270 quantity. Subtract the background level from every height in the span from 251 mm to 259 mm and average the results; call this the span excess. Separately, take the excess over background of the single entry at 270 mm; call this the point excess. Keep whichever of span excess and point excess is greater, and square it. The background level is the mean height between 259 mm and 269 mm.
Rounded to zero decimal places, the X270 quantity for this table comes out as 273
